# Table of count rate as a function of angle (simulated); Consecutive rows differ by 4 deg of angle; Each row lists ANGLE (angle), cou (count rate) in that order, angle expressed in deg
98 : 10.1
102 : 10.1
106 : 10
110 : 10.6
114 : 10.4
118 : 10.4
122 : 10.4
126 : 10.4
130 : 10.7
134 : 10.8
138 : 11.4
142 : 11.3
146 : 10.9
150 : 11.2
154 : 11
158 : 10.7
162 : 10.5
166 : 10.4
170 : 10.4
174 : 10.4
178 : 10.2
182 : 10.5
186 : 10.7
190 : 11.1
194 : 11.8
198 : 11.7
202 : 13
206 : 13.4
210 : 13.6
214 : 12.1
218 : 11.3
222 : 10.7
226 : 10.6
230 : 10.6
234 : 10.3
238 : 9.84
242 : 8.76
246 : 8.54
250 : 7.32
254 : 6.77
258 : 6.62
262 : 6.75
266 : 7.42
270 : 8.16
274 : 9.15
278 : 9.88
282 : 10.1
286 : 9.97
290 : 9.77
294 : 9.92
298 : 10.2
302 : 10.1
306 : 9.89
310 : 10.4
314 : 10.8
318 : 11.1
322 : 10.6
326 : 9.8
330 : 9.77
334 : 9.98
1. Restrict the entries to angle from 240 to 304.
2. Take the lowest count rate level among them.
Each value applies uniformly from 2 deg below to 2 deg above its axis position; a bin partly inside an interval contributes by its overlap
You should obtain 6.62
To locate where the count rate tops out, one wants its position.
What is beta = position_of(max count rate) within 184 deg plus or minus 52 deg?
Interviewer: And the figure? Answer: 210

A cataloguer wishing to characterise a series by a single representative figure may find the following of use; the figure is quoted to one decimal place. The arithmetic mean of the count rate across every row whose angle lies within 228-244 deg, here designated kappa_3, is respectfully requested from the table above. 9.9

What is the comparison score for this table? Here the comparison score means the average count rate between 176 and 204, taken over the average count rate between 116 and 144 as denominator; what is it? 1.05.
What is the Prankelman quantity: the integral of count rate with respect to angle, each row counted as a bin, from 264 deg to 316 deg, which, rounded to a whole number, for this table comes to 503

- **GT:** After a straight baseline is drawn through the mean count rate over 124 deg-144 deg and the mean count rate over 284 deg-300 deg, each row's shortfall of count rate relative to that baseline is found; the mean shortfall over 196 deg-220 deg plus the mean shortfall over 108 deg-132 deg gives -1.5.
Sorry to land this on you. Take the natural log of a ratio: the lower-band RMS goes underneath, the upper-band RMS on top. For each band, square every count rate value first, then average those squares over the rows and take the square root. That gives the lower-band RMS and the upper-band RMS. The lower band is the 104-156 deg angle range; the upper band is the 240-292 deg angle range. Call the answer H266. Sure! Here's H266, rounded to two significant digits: -0.23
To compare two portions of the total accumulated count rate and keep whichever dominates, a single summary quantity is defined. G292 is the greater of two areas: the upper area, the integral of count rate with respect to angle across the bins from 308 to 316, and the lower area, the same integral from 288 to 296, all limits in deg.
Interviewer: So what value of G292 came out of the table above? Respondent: 85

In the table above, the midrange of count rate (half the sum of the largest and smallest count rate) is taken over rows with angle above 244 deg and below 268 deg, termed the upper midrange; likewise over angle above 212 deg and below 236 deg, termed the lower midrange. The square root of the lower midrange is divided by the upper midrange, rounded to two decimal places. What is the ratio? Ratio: 0.44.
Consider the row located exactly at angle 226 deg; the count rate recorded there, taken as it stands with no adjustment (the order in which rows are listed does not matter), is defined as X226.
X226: 10.6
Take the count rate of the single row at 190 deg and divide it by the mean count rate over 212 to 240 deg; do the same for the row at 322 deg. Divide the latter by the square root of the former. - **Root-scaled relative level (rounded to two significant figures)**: 0.97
